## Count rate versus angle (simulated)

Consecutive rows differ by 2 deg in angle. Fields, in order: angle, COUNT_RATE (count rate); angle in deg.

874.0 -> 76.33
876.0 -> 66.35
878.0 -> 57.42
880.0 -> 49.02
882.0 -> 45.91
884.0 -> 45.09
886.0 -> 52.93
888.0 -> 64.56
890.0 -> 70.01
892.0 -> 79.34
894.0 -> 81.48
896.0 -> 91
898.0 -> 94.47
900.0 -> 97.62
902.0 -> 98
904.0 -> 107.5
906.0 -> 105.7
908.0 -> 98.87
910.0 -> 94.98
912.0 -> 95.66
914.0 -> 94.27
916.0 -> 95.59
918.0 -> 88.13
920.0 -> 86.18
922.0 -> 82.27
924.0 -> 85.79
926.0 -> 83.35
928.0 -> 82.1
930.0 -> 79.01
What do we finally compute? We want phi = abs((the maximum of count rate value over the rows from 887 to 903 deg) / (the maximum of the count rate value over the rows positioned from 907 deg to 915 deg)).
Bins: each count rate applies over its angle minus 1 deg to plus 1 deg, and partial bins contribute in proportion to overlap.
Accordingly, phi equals 1.0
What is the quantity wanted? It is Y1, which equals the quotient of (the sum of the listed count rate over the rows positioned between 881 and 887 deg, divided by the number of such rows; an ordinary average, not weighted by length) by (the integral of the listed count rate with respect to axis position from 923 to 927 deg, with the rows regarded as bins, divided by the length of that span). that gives 0.6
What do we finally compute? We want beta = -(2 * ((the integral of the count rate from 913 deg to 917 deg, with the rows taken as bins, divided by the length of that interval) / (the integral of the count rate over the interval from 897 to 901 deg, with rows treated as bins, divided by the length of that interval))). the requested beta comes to -2.0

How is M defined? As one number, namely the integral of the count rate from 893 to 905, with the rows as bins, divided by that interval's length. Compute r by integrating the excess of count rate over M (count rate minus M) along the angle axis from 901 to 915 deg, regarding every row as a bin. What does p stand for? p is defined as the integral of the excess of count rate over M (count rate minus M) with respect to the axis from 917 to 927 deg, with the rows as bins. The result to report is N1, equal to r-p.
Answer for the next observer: 158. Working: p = -99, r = 60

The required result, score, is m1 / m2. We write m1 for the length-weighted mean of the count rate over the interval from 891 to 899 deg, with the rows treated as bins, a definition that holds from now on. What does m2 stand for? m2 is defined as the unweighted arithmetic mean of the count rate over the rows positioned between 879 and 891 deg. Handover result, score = 1.59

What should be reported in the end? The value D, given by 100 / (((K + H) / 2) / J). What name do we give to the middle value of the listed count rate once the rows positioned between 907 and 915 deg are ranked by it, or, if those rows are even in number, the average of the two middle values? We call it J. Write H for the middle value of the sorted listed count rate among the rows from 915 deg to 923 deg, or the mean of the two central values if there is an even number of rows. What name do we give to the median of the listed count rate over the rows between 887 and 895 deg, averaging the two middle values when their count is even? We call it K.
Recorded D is 118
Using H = 87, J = 95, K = 75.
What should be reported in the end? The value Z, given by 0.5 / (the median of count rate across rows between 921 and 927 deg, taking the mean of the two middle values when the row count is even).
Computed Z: 0.0060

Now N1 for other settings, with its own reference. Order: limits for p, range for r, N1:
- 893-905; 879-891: -485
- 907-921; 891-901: -39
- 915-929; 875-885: -299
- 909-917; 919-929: -112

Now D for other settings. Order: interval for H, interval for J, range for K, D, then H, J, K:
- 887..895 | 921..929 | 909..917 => 97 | 75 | 83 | 95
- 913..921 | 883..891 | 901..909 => 61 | 91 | 59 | 102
